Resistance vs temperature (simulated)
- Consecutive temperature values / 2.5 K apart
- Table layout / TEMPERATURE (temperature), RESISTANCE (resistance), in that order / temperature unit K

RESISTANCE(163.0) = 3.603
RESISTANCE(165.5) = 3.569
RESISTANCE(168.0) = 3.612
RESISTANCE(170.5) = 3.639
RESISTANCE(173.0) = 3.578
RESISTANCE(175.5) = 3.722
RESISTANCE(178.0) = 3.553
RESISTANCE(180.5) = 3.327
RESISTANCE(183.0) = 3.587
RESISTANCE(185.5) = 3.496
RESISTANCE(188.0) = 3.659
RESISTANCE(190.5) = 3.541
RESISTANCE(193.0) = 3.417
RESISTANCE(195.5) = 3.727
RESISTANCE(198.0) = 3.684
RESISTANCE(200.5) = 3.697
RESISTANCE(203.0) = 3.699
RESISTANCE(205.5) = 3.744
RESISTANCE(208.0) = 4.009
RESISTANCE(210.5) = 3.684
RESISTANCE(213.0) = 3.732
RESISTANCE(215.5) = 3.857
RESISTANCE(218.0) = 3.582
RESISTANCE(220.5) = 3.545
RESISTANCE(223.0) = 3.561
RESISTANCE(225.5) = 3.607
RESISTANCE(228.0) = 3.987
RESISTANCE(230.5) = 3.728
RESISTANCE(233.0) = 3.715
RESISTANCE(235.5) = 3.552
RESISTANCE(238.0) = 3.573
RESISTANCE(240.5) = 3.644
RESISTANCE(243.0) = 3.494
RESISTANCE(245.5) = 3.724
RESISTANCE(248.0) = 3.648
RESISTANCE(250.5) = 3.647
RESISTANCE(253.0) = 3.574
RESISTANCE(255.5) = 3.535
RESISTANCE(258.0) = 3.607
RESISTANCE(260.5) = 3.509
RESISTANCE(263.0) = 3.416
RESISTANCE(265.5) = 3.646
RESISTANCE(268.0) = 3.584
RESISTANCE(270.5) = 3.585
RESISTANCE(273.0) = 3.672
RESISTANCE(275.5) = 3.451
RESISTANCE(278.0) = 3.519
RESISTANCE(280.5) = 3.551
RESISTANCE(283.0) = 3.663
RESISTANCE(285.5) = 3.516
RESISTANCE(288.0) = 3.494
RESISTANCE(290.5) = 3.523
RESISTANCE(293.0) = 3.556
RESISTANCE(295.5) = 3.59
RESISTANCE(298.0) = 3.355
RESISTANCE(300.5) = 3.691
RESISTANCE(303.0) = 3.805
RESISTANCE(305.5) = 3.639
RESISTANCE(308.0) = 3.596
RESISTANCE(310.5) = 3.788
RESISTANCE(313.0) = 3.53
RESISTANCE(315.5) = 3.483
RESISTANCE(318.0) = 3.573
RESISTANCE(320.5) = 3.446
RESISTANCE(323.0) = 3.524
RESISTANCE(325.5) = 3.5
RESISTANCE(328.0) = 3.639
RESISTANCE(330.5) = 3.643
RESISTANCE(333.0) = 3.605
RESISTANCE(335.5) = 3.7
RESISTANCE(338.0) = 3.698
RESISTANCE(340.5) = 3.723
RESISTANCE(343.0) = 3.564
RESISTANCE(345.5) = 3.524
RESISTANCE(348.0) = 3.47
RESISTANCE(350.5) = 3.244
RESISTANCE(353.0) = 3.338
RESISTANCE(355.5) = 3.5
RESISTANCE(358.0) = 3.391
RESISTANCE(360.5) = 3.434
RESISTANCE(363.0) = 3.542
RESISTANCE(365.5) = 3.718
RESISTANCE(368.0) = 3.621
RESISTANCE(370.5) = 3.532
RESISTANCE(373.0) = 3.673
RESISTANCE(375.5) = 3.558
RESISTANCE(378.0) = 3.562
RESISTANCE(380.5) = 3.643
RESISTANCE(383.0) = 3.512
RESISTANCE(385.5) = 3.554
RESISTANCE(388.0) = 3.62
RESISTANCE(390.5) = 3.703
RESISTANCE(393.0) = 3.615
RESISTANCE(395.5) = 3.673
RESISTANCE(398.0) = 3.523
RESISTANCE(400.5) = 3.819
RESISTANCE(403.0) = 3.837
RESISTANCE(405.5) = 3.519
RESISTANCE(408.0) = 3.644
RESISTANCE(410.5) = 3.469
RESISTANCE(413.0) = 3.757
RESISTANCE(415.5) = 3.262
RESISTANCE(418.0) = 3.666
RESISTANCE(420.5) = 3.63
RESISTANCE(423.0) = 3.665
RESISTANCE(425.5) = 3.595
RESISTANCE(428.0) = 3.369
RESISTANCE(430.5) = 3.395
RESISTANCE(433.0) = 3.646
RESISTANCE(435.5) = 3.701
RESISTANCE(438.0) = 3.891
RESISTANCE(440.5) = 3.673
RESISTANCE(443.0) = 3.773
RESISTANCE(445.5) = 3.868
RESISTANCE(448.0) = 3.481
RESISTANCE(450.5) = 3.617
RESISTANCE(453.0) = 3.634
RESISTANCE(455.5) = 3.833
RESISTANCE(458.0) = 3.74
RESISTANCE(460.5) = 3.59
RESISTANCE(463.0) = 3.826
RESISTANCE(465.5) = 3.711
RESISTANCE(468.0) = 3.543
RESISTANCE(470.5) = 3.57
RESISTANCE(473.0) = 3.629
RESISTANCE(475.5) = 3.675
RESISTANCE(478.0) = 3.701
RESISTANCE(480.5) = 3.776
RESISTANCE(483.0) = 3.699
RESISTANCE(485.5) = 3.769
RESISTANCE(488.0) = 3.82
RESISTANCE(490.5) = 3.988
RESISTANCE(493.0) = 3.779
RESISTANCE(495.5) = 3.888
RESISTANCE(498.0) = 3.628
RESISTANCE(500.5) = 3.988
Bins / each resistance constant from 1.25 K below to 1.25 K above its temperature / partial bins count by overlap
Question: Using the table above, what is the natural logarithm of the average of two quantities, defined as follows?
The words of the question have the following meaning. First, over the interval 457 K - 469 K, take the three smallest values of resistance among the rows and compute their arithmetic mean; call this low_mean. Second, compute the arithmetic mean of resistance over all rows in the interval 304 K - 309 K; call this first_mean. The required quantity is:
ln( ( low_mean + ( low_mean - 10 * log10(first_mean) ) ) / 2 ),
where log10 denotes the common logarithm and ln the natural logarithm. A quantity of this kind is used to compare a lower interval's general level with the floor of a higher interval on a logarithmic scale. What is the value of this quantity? -0.20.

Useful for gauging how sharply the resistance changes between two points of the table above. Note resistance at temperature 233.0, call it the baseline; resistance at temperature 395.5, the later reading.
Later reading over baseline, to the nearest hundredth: 0.99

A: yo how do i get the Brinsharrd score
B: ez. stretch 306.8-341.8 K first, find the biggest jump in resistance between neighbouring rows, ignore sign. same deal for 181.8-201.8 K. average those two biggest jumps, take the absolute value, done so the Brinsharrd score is 0.284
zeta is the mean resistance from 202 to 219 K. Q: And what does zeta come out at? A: 3.76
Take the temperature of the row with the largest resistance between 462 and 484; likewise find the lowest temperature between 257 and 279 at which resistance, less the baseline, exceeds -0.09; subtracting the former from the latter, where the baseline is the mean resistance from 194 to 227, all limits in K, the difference -197.5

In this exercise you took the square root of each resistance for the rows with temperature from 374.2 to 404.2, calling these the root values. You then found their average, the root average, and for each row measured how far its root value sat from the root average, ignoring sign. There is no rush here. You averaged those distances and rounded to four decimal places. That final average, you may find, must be 0.0218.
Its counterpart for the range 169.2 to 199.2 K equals 0.0245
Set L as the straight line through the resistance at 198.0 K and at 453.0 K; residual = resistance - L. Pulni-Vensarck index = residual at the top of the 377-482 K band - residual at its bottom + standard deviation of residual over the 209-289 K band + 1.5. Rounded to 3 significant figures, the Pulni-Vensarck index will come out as 1.85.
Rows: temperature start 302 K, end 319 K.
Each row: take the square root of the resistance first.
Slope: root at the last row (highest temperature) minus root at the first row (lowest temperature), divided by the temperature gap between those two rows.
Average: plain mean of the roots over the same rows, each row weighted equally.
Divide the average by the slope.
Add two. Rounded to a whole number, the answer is -471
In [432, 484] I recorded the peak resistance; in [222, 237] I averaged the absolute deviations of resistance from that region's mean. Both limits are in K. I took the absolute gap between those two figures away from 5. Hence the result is 1.23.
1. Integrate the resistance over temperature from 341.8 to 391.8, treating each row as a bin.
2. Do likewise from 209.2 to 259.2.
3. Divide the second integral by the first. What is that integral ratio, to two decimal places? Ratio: 1.03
